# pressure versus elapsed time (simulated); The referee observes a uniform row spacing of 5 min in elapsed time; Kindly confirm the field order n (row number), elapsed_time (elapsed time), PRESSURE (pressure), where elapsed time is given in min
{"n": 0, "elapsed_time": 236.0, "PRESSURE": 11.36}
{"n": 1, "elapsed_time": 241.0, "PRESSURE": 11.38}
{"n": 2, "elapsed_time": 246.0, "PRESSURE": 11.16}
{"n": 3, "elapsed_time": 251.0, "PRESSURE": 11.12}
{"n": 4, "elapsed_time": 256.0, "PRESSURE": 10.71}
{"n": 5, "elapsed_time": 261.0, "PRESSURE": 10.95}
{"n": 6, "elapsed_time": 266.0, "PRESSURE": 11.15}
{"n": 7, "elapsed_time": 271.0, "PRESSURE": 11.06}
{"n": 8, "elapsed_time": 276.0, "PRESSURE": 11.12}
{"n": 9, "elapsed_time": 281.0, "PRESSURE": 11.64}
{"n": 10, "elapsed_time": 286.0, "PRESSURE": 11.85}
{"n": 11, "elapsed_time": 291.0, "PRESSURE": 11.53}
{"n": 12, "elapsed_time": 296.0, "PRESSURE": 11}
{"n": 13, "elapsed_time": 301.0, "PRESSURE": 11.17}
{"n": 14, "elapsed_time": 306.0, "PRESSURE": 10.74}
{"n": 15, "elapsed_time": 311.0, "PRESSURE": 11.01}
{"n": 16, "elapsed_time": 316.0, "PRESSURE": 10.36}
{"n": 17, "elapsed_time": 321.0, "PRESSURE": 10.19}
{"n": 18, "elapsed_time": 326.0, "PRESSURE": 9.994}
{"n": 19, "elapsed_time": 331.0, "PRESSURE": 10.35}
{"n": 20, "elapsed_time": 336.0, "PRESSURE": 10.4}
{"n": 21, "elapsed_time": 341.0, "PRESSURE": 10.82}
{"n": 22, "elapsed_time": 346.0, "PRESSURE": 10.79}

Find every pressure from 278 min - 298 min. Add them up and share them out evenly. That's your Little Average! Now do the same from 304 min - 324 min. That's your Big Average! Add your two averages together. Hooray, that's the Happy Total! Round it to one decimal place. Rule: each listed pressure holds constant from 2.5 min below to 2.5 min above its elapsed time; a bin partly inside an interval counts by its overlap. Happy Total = 22.1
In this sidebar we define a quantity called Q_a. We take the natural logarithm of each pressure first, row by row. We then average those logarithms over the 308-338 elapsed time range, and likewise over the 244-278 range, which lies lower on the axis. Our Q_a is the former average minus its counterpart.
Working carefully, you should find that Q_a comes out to -0.061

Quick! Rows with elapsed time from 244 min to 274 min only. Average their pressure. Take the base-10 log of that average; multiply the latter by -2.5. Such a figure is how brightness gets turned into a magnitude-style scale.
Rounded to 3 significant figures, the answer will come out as -2.61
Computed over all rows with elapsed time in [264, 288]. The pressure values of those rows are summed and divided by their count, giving 11.36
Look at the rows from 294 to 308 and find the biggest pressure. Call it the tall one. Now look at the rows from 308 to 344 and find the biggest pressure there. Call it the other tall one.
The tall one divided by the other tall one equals 1.01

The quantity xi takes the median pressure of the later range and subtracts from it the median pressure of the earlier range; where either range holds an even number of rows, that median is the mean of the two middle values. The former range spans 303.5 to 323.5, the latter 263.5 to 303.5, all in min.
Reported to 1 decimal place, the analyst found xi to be -0.6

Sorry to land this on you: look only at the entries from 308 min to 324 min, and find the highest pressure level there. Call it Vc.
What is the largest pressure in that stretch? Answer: 11.01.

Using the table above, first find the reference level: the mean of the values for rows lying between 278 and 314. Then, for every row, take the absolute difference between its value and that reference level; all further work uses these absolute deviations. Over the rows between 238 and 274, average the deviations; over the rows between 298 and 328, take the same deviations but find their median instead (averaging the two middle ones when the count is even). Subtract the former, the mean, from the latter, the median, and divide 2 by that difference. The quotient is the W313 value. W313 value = 4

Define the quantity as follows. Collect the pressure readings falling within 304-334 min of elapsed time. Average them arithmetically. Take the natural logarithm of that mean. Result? 2.35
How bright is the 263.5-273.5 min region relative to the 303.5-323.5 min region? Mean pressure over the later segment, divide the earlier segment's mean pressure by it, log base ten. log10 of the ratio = 0.021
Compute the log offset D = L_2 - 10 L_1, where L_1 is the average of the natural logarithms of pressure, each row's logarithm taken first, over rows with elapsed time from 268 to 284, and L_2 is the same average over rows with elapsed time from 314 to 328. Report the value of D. -21.9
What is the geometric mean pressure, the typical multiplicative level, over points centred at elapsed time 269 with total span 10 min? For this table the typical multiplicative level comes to 11.1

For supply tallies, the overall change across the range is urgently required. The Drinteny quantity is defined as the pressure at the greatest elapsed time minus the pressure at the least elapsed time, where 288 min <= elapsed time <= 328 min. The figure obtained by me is -1.5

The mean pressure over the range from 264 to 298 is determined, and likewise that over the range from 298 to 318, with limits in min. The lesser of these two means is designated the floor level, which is 10.8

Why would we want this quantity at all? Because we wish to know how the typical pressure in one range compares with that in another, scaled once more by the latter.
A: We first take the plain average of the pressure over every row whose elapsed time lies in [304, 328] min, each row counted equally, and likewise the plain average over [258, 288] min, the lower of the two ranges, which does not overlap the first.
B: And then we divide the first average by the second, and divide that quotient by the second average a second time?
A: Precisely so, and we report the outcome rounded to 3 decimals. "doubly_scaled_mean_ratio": 0.082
